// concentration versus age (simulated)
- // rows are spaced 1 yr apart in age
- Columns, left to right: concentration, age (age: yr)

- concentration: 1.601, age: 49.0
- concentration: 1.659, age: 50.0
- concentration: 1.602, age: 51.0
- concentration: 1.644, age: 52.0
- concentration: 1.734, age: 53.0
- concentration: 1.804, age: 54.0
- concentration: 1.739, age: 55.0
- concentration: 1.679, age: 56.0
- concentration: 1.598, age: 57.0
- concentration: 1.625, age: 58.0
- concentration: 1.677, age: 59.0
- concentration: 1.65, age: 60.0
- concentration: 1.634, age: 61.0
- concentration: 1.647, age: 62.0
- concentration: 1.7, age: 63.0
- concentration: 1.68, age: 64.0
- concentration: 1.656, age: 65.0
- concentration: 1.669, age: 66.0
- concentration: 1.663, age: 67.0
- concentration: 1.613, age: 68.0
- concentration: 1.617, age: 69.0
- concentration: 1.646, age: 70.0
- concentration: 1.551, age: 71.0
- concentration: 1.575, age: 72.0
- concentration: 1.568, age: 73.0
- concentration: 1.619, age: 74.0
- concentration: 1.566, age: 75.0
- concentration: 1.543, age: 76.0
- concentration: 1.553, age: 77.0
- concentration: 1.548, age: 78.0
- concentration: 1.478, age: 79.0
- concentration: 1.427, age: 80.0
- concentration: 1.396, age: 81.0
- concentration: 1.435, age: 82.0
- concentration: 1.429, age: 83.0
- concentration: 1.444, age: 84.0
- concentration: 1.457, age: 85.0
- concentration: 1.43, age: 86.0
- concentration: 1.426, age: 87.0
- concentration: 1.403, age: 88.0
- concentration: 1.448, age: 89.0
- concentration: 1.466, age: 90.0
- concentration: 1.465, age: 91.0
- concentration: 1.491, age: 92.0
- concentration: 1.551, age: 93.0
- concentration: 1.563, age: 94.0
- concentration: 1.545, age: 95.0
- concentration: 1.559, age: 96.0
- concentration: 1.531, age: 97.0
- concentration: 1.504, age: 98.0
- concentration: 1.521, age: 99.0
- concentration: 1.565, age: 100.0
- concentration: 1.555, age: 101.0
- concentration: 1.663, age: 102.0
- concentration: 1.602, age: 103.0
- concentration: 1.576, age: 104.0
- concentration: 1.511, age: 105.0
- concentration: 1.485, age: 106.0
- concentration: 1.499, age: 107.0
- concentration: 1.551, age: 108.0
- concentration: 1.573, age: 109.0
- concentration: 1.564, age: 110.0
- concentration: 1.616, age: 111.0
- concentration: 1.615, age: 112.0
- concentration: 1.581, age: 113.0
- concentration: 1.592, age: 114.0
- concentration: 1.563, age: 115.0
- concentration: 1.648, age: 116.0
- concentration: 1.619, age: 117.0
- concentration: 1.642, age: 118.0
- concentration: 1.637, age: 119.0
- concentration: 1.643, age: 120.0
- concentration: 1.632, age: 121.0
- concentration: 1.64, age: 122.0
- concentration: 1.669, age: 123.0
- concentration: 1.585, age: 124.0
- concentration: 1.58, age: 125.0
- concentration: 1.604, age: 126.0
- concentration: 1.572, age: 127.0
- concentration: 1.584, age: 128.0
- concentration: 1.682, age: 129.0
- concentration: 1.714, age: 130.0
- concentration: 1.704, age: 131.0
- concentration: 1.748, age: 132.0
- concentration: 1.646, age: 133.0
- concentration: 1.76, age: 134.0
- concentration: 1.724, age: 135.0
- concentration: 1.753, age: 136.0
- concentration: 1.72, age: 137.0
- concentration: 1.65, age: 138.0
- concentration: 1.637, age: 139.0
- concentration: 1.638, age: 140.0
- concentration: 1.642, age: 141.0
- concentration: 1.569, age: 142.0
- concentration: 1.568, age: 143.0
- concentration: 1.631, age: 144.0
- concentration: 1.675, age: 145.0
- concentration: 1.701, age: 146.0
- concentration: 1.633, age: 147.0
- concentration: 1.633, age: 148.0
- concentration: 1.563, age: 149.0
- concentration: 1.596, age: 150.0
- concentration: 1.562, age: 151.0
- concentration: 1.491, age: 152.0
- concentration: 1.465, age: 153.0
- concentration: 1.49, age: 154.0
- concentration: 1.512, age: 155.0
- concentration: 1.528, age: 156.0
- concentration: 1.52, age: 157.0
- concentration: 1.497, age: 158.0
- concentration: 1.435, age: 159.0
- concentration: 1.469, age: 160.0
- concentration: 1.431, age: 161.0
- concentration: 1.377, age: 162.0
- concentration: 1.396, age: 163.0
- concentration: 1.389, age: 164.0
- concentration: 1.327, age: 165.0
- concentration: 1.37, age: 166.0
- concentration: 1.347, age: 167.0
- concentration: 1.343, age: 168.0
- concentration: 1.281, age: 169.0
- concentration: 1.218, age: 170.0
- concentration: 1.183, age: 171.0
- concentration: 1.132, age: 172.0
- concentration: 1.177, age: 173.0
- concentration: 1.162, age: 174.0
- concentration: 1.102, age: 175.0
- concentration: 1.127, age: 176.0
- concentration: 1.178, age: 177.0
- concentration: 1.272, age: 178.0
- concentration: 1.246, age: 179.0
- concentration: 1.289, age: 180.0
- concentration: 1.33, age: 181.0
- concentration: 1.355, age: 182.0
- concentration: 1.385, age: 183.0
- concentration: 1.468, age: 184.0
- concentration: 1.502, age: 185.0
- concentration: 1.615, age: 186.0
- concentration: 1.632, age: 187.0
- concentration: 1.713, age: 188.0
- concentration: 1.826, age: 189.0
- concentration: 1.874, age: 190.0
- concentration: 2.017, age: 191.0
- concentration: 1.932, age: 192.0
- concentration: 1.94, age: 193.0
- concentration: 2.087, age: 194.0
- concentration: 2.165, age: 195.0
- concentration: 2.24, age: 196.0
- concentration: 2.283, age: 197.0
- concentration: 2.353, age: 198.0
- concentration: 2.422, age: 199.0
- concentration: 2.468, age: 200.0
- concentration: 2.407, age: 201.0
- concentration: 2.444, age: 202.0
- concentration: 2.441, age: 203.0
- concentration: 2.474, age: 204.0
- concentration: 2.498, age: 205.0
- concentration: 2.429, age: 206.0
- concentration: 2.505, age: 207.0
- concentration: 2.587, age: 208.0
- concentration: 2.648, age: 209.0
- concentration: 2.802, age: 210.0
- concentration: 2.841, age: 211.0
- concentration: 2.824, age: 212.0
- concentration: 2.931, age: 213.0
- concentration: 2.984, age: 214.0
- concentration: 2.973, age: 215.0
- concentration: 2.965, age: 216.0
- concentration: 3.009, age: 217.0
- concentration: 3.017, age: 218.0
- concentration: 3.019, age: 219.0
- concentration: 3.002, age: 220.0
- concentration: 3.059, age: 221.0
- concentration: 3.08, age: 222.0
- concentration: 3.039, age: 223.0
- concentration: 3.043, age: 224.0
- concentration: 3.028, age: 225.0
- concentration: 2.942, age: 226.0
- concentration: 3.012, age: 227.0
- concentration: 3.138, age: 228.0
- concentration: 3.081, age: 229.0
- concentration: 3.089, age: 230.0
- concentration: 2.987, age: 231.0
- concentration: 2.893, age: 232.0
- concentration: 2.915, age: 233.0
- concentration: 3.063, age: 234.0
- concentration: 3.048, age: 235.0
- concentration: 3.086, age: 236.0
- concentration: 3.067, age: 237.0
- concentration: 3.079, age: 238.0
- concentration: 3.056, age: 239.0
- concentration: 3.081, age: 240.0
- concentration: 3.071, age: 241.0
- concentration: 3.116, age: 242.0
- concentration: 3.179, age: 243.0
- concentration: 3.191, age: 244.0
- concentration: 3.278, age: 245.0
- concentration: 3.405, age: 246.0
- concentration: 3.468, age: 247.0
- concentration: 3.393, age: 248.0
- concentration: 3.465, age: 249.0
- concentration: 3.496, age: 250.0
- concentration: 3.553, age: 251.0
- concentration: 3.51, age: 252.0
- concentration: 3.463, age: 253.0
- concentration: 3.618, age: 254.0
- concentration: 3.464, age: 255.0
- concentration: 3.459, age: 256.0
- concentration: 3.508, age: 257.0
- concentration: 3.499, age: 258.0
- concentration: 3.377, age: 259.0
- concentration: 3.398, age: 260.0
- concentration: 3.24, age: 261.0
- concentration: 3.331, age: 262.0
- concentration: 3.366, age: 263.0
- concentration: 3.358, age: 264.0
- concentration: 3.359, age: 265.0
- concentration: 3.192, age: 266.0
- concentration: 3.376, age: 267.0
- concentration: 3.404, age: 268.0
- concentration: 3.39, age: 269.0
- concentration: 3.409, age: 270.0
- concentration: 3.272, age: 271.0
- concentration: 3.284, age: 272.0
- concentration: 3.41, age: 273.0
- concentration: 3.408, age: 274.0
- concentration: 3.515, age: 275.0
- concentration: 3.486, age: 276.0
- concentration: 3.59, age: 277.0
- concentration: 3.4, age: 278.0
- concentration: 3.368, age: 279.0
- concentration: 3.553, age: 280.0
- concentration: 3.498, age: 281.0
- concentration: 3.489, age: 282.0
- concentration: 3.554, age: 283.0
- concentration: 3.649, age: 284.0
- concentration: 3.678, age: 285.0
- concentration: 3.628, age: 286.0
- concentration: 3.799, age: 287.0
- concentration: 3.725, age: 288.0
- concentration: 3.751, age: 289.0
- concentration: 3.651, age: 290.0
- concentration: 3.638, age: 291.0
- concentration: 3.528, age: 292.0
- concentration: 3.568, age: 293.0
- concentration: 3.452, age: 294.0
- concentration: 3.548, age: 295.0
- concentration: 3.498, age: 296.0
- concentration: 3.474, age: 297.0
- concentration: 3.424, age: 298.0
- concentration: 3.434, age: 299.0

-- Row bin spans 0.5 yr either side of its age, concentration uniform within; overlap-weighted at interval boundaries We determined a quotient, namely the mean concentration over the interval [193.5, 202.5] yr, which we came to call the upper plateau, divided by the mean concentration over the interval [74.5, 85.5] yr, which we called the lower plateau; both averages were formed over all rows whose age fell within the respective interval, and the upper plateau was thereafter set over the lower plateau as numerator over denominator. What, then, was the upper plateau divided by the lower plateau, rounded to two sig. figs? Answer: 1.6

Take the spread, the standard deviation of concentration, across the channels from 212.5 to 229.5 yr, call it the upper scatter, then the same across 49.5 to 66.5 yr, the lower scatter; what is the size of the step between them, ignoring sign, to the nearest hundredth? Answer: 0.00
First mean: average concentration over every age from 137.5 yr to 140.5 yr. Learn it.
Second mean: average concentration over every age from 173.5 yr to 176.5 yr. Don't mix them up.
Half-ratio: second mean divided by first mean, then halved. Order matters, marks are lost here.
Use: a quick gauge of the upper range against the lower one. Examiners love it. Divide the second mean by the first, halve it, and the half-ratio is 0.34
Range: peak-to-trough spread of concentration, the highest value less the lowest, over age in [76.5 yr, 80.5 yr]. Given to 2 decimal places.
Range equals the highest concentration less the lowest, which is 0.13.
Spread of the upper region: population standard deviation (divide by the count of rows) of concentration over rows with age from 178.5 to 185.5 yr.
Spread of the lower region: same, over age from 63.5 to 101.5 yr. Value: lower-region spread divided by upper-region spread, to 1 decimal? 0.9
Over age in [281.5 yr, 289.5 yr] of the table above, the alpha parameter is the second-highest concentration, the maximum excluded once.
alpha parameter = 3.751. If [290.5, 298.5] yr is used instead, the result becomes 3.568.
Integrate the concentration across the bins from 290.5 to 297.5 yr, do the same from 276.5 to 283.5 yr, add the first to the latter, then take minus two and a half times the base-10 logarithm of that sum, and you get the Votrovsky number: -4.23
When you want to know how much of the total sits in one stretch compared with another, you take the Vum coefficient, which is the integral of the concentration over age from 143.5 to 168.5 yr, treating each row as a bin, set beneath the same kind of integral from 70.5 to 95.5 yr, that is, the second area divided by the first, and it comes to 1.00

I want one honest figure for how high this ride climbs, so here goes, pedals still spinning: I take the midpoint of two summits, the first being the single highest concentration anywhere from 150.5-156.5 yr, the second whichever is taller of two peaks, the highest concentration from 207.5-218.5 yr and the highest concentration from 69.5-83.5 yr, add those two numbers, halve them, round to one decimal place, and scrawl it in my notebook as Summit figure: 2.3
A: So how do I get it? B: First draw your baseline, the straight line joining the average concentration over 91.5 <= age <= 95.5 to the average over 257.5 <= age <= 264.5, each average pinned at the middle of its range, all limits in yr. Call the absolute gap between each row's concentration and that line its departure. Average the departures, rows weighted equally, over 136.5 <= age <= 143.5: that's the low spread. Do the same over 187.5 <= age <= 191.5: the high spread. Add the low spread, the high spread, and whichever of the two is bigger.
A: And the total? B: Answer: 1.9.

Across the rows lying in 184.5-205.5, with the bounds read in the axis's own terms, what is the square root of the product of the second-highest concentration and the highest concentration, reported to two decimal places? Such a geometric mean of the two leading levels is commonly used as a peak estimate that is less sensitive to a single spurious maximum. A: 2.49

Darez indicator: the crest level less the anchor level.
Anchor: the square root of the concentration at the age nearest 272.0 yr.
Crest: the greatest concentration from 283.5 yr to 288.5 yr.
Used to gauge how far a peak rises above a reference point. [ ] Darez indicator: 2.0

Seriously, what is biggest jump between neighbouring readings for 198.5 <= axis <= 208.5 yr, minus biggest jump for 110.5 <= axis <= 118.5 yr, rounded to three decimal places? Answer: -0.003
